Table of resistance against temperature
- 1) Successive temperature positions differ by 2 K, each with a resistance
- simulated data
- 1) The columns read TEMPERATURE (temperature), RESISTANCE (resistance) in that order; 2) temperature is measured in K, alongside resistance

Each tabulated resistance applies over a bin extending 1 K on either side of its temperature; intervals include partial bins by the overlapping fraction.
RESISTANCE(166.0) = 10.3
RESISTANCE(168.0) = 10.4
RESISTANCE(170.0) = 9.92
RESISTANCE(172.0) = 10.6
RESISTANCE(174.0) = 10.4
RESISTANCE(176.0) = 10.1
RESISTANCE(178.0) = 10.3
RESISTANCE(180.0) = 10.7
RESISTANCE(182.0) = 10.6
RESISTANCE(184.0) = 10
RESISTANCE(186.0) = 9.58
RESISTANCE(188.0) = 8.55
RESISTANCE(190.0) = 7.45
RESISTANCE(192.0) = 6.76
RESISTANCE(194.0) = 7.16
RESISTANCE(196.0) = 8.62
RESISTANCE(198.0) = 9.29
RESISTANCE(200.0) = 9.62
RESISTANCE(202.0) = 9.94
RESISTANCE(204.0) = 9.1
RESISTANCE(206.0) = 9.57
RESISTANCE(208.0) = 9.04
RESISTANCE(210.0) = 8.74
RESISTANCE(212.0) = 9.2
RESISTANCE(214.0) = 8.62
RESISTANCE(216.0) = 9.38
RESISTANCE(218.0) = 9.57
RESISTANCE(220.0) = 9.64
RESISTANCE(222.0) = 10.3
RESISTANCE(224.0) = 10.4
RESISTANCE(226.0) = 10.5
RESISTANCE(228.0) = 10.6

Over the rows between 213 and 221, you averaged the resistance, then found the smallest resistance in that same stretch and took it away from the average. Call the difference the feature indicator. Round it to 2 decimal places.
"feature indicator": 0.68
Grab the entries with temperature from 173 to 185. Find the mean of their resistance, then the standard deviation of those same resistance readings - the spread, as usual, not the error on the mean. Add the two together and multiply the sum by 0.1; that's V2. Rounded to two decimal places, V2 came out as 1.06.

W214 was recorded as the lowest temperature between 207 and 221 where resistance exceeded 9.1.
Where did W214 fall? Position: 212.0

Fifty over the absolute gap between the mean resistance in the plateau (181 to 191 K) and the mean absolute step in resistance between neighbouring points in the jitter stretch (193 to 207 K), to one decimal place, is 5.8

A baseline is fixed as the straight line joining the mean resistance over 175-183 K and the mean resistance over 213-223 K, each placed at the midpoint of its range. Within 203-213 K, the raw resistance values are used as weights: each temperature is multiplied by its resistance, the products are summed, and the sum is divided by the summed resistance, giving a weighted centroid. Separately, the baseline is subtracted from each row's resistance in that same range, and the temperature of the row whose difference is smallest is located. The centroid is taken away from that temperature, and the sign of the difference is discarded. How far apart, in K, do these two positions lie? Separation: 2.0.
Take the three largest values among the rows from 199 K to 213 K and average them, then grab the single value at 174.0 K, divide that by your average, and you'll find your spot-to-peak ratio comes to 1.07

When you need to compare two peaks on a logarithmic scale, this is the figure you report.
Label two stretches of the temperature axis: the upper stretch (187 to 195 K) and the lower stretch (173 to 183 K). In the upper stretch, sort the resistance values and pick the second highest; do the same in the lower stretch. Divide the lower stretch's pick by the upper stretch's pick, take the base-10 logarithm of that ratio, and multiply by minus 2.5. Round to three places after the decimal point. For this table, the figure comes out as -0.383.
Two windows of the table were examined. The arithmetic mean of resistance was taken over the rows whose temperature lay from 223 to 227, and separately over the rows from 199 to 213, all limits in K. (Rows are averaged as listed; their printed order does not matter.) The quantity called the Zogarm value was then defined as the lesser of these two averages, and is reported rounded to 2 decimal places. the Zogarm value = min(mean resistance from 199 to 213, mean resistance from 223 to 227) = 9.32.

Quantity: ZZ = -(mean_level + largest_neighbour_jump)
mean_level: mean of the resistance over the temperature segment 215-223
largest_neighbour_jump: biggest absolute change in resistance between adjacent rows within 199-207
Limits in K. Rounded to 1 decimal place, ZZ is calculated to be -10.6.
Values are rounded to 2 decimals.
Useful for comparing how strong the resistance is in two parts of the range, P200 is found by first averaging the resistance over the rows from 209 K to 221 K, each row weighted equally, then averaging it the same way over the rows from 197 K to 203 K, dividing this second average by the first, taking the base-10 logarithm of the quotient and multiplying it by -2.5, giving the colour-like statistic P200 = -0.05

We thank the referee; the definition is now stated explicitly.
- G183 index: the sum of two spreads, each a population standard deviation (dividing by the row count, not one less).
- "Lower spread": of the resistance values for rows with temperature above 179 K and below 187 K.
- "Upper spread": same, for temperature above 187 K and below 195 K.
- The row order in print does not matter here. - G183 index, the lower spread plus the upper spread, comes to 1.1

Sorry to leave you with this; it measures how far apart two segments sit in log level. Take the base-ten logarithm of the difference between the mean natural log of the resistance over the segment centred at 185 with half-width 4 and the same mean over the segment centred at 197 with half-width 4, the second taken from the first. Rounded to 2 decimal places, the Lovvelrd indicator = -0.95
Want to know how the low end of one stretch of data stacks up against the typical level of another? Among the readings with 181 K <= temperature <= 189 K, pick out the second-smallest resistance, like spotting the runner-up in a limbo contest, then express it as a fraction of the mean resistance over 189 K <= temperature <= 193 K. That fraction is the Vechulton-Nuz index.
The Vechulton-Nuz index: 1.35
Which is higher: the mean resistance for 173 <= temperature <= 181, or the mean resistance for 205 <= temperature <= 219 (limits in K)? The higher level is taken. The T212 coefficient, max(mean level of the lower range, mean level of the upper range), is 10.4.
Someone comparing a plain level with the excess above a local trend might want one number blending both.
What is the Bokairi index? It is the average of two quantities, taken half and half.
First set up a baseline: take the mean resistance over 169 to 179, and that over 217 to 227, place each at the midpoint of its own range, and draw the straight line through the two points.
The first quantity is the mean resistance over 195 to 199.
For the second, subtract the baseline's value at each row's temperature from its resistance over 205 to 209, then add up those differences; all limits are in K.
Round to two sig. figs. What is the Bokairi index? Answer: 3.6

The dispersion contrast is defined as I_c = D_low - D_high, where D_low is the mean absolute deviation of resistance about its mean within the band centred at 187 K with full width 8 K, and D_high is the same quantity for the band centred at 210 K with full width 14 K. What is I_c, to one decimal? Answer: 0.6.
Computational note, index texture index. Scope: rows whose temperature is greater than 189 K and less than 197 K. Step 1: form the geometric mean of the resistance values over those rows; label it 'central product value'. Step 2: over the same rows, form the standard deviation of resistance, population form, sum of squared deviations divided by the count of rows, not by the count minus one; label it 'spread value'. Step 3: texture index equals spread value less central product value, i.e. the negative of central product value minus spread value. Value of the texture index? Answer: -6.8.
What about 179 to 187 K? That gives -9.8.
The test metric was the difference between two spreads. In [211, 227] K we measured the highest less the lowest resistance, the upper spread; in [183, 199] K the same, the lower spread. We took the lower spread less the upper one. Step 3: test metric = 1.4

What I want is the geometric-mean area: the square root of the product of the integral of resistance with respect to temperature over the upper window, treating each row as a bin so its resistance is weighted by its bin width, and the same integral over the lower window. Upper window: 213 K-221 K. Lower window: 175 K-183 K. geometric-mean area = 78.8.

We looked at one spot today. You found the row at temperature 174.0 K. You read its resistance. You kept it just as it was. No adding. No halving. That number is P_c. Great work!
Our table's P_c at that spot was 10.4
